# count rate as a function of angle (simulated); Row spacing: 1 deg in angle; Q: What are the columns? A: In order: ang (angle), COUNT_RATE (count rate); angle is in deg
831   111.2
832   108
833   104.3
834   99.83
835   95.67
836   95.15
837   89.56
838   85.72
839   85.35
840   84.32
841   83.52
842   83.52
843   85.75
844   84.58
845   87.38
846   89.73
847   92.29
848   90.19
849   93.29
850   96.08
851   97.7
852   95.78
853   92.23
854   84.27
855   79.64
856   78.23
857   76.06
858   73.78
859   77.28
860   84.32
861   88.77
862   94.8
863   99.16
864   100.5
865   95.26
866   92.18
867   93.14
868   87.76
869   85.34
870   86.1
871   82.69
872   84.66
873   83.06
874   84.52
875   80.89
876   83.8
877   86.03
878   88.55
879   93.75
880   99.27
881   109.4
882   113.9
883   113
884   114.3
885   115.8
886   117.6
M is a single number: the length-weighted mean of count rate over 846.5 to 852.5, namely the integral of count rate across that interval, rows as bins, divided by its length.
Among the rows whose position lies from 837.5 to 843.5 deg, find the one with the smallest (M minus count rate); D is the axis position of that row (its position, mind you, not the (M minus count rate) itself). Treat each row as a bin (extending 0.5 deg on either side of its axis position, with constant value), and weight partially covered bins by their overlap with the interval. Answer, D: 843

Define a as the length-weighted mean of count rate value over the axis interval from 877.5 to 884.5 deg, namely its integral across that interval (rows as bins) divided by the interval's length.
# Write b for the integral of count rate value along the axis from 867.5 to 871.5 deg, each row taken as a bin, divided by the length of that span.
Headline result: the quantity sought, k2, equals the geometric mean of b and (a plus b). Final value 127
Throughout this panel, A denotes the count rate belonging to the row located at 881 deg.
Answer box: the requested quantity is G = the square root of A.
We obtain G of 10.5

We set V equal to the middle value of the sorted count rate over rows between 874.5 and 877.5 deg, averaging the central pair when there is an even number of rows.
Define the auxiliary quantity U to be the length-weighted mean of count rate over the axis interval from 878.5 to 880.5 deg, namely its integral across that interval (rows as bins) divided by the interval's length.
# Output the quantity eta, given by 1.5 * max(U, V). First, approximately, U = 97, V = 83.8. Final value 145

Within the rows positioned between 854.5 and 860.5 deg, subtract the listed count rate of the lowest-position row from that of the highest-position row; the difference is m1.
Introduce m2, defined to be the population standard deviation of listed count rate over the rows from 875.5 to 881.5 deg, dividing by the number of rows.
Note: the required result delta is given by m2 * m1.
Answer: 41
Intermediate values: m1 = 5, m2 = 8.8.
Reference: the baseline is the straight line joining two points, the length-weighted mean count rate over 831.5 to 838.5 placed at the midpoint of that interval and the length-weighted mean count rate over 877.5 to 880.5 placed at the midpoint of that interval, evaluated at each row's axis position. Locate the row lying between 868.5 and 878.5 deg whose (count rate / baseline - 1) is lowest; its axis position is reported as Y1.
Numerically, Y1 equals 875 deg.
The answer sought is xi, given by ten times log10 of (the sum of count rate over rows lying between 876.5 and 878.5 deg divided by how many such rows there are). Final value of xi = 19.4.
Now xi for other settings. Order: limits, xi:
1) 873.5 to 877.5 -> 19.2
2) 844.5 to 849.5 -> 19.6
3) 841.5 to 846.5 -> 19.4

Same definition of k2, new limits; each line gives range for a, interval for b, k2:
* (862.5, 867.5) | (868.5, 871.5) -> 124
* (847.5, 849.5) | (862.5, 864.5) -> 138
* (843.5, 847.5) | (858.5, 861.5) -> 120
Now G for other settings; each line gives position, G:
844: 9.2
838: 9.3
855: 8.9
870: 9.3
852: 9.8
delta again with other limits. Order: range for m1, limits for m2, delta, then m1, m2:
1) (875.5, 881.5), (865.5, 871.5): 95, 26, 3.7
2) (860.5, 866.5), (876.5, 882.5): 35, 3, 10.3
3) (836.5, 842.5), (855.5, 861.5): -31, -6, 5.2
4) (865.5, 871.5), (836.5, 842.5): -20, -9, 2.1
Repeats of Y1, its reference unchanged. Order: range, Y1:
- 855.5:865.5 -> 858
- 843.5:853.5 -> 844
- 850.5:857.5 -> 857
